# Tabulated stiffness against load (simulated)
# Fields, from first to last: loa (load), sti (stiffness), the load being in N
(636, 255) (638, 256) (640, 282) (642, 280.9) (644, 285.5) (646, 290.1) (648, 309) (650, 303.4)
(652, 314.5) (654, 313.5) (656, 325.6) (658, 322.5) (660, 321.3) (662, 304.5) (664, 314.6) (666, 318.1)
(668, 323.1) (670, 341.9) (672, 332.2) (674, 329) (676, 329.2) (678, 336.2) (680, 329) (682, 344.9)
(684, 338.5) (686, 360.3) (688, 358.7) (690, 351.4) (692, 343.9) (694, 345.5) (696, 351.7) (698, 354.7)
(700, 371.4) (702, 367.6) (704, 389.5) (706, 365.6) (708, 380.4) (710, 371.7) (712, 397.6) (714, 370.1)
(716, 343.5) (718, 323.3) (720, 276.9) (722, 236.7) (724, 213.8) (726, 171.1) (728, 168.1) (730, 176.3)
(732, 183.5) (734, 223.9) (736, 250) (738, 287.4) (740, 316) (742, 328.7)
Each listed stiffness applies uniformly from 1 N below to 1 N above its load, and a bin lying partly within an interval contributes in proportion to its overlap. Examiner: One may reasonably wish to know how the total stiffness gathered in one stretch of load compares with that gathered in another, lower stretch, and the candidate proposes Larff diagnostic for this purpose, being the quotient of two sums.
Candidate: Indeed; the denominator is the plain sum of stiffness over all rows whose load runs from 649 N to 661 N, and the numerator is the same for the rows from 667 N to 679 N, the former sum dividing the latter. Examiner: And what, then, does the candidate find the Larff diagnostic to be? 1.05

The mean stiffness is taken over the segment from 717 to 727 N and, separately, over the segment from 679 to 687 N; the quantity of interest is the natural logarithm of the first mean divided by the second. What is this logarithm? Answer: -0.3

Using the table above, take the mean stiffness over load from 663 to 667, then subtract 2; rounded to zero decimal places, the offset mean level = 314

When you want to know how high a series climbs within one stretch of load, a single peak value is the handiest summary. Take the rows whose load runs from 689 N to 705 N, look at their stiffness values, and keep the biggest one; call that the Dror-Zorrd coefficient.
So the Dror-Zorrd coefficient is 389.5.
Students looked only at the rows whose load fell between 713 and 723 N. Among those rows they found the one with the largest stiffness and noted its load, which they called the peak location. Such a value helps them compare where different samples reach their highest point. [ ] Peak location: 714 N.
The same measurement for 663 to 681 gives 670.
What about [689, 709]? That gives 704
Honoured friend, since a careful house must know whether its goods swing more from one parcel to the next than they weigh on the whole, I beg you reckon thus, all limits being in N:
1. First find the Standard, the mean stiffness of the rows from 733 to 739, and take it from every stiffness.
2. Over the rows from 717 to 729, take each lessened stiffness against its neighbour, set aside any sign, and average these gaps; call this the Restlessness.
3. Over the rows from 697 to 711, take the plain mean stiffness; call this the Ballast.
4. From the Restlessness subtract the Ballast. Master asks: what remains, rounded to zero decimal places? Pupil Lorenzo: -341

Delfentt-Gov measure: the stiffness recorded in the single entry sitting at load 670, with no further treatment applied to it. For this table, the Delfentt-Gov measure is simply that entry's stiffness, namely 341.9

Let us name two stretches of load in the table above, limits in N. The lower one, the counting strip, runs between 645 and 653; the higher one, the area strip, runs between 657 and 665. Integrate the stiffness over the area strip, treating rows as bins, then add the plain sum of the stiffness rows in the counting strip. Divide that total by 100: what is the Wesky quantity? 37.4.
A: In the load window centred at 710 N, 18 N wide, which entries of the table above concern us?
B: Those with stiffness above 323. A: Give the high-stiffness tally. 9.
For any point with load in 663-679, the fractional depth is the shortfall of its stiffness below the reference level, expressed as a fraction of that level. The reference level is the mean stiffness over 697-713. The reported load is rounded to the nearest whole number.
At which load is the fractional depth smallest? 670 N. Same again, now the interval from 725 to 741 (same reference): 740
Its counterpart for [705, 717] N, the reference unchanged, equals 712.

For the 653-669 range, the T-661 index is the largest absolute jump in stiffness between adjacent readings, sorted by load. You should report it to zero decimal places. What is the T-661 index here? 17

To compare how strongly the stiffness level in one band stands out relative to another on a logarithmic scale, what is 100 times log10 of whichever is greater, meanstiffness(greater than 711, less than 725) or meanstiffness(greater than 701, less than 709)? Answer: 257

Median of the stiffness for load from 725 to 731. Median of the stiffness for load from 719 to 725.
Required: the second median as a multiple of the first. 1.4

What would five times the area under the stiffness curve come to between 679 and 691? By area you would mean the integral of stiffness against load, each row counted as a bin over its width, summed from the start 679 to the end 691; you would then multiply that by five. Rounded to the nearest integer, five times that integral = 20828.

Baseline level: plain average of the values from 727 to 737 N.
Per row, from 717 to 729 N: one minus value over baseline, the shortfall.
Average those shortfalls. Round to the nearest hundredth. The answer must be -0.16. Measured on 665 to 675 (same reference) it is -0.64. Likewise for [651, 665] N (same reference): -0.58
